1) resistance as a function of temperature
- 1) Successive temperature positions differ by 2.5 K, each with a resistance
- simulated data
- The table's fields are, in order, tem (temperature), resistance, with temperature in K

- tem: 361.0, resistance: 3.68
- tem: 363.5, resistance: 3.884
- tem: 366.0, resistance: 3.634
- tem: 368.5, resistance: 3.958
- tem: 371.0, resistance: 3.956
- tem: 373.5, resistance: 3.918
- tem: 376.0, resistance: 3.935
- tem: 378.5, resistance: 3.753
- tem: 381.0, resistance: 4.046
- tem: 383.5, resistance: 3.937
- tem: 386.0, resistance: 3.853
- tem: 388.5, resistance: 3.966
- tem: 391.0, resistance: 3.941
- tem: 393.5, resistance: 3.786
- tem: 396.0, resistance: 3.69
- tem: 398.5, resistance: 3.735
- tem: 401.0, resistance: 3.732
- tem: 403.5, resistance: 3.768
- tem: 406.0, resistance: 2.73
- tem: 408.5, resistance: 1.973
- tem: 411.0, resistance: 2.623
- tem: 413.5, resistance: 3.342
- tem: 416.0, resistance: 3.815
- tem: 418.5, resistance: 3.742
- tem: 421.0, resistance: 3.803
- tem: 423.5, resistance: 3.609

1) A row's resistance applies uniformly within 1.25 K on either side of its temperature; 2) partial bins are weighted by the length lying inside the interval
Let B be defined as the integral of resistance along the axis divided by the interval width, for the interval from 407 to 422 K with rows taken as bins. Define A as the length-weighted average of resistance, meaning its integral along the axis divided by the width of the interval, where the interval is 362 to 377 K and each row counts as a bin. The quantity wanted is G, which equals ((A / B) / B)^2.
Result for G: 0.144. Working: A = 3.9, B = 3.20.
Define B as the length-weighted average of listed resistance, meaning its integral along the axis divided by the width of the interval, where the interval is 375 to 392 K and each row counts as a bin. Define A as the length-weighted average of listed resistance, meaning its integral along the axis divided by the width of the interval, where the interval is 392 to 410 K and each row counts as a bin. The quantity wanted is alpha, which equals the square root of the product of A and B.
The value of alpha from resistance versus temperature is 3.62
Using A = 3.343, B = 3.92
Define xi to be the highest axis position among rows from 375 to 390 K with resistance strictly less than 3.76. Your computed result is 378.5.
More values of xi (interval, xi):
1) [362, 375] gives 366.0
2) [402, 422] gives 418.5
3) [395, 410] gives 408.5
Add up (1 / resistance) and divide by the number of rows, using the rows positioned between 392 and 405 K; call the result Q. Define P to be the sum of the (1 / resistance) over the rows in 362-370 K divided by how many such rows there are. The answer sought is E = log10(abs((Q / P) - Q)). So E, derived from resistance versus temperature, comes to -0.12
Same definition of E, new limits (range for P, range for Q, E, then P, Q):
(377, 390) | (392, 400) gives -0.11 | 0.256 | 0.268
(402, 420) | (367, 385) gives -0.30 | 0.335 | 0.255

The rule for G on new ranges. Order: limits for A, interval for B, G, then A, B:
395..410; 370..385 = 0.045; 3.3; 3.92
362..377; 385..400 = 0.070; 3.9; 3.83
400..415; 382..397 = 0.041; 3.0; 3.87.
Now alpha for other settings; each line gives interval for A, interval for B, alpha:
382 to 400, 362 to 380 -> 3.85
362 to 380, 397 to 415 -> 3.49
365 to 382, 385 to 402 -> 3.85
